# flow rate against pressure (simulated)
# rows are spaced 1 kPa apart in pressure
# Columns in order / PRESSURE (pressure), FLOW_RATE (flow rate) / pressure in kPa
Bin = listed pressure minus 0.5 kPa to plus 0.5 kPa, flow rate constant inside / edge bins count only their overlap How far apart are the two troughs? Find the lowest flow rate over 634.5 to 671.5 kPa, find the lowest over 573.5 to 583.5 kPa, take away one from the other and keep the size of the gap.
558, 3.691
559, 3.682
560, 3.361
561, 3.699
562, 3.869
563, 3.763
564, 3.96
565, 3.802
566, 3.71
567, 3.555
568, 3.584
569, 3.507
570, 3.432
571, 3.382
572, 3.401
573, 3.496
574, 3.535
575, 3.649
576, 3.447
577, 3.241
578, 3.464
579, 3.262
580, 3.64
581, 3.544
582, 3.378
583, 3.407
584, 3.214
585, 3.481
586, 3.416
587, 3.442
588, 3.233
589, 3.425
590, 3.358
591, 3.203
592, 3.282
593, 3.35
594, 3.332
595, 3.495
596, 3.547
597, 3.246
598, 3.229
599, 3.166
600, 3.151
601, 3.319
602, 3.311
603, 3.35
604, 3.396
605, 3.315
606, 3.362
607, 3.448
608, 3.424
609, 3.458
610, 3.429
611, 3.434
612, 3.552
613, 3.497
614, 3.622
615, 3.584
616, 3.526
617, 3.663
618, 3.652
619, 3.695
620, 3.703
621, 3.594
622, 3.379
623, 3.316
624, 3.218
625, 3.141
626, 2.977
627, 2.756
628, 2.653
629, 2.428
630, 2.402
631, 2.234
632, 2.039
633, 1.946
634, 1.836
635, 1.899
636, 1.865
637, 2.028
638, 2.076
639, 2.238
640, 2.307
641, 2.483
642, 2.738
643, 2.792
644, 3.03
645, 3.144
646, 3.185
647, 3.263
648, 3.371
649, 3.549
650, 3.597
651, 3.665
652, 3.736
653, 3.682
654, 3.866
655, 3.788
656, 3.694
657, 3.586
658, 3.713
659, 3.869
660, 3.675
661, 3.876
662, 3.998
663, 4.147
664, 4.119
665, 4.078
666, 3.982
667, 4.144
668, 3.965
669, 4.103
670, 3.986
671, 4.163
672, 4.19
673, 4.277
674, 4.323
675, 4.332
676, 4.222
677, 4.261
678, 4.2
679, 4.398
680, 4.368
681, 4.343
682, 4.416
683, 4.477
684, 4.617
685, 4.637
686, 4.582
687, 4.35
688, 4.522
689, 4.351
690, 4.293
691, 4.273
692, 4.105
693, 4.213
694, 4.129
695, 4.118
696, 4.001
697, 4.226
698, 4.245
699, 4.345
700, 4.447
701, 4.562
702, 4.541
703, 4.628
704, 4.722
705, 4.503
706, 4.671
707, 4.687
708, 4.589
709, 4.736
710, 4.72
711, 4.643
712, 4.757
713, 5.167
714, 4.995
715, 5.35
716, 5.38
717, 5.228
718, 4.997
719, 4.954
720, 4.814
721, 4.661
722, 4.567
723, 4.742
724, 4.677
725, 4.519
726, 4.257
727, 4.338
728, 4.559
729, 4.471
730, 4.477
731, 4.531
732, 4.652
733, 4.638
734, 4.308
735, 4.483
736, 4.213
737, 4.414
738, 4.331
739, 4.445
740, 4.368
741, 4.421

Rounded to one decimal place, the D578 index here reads 1.4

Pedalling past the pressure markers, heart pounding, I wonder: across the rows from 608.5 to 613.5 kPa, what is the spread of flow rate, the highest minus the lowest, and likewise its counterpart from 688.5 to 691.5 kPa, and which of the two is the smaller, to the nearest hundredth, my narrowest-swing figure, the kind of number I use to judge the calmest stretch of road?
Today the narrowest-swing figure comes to 0.08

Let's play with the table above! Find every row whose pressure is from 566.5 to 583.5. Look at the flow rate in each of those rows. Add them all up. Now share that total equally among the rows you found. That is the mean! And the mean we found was 3.5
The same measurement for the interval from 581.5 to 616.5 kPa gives 3.4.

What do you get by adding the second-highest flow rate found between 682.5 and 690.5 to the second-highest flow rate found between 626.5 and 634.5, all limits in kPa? 7.3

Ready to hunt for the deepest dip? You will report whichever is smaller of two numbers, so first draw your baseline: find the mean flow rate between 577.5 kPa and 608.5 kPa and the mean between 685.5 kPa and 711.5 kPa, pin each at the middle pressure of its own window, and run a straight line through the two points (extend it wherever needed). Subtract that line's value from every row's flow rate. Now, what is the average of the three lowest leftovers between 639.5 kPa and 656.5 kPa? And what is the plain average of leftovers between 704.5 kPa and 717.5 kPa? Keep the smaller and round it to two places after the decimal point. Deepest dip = -1.34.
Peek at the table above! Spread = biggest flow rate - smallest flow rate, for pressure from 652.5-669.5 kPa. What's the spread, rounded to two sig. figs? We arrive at 0.56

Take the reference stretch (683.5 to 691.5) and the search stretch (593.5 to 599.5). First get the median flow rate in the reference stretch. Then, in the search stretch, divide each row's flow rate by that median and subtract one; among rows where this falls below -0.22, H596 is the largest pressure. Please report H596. 599 kPa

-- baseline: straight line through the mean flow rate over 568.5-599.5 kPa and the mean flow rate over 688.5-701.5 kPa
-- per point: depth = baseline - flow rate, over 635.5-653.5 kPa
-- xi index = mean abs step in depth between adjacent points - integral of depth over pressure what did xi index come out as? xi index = -17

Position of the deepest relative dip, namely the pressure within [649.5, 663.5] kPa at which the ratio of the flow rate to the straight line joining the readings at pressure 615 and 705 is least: 657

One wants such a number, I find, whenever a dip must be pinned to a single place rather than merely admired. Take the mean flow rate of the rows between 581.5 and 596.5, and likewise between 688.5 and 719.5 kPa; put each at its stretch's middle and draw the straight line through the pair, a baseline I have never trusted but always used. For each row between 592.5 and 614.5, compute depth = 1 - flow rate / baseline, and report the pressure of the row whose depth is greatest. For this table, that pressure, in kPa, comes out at 600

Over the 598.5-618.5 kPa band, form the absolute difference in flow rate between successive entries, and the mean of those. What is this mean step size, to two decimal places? 0.06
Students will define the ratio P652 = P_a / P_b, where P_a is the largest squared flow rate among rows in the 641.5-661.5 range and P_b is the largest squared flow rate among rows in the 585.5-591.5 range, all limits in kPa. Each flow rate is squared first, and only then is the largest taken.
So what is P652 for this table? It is 1.3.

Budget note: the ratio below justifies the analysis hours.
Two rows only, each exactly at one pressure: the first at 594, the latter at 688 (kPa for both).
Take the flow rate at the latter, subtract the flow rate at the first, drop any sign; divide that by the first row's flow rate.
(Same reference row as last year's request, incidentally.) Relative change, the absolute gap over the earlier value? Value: 0.36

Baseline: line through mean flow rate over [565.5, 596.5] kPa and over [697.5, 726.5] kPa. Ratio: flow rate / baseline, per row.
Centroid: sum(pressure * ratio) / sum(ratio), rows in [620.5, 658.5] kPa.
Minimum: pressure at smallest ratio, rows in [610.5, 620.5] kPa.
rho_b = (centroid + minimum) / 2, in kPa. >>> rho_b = 625.7 kPa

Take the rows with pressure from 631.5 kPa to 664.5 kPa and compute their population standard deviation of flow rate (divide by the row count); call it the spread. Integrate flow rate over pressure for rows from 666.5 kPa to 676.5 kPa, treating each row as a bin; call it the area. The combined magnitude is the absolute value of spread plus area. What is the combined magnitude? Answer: 42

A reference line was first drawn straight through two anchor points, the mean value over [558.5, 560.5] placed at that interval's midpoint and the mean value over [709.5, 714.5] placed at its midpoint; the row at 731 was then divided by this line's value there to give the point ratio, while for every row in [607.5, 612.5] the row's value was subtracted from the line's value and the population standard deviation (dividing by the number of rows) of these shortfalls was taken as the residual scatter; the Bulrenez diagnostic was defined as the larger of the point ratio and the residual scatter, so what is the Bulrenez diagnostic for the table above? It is 0.902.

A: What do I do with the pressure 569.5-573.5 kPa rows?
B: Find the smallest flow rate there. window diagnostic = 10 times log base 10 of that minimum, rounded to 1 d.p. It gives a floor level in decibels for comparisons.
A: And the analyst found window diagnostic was 5.3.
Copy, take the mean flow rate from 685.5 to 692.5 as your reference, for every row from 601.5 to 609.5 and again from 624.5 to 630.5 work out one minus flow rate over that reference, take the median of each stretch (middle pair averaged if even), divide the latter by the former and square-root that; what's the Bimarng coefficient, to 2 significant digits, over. 1.3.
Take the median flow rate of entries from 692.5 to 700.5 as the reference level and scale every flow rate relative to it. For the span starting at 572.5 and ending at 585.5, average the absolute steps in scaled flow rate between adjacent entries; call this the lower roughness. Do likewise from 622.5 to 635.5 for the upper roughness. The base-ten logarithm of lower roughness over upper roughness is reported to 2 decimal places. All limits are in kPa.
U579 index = 0.14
